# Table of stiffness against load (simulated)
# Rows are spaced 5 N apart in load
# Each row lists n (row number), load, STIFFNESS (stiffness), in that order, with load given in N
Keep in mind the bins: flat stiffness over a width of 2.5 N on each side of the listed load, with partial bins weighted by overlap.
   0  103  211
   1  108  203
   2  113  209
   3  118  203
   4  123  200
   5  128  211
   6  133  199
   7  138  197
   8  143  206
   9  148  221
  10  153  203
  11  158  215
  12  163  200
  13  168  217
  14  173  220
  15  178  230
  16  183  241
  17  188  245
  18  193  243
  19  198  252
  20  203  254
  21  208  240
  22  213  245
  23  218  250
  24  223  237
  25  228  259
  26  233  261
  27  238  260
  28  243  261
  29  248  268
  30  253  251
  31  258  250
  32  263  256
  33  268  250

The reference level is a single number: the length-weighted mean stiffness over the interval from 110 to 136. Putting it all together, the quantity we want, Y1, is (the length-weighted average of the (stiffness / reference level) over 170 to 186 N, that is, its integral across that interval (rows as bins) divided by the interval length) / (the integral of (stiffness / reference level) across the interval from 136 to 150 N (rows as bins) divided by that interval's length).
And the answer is 1.11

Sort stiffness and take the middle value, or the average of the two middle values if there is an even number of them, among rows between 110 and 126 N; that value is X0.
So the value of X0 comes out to 203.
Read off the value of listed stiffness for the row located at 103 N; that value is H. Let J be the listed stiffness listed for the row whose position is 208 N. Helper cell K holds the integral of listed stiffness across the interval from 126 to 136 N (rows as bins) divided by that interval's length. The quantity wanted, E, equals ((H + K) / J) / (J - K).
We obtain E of 0.05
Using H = 211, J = 240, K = 204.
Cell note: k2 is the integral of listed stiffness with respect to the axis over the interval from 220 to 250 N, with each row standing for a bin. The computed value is 7721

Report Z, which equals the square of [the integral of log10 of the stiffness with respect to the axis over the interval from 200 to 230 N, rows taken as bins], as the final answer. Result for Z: 5155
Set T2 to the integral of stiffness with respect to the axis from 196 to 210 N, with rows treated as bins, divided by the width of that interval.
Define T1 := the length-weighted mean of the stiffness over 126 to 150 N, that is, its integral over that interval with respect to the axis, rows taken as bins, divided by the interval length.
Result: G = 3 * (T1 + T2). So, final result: 1366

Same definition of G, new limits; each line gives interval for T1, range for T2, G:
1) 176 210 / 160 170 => 1357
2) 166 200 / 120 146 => 1315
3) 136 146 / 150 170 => 1235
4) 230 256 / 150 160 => 1408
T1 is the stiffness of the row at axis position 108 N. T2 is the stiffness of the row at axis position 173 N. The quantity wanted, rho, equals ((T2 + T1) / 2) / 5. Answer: 42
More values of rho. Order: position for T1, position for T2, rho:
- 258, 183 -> 49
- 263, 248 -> 52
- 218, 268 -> 50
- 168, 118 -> 42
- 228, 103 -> 47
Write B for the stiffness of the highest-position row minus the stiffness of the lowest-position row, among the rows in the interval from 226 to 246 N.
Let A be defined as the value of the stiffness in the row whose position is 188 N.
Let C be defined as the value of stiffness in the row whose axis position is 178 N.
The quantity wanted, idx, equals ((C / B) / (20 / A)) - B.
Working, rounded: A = 245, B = 2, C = 230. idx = 1407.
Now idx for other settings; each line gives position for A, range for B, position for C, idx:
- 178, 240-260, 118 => -201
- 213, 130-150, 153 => 91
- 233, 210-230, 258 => 219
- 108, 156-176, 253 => 505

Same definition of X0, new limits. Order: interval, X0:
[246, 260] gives 251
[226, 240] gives 260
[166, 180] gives 220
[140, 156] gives 206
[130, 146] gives 199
